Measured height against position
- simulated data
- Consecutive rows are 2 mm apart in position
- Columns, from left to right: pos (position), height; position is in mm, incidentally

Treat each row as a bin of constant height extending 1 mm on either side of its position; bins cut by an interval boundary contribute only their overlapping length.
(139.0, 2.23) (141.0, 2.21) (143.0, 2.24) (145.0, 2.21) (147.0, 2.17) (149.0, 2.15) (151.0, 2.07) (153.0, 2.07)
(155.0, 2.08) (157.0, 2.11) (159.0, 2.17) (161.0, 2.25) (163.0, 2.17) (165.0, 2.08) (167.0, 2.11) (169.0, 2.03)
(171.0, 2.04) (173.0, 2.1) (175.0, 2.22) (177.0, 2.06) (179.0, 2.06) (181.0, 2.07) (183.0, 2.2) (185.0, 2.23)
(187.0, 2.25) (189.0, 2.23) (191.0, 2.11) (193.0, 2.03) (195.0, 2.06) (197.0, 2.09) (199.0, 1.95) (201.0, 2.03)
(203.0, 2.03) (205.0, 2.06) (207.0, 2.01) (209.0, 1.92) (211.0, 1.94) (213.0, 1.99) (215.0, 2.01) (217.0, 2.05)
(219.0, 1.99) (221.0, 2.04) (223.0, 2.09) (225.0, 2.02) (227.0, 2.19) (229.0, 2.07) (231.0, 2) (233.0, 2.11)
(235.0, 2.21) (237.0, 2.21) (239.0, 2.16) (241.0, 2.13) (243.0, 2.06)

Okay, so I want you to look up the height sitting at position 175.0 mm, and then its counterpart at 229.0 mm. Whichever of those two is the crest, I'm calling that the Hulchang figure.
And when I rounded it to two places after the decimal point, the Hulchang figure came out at 2.22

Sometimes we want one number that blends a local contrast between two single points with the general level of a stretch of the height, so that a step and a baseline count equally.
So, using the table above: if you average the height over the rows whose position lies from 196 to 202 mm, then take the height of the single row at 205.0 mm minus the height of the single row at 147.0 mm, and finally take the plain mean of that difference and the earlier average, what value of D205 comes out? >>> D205 0.96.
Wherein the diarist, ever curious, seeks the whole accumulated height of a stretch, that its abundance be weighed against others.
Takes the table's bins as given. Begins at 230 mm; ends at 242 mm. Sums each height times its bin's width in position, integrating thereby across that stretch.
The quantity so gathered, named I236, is 25.6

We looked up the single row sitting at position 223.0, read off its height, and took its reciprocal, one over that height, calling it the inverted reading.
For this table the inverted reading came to 0.478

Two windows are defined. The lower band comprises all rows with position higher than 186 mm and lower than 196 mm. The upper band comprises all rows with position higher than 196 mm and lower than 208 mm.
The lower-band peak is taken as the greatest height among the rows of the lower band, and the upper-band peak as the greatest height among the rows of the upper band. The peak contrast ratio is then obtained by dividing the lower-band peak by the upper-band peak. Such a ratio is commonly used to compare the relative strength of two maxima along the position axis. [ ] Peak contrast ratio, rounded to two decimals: 1.08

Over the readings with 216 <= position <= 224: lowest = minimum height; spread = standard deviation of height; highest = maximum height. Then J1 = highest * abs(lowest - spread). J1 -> 4.1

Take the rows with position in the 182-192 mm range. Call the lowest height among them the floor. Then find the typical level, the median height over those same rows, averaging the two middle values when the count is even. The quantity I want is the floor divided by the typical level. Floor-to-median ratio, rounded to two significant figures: 0.95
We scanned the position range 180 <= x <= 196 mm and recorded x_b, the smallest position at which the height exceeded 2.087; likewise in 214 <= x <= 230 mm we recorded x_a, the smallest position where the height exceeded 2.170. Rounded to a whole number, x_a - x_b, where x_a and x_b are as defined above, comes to 44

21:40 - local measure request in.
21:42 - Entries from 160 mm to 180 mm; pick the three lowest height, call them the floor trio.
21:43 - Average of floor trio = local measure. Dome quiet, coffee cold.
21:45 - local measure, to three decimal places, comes 2.043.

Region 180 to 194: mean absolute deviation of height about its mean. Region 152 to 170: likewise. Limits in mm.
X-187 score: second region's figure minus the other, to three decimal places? -0.025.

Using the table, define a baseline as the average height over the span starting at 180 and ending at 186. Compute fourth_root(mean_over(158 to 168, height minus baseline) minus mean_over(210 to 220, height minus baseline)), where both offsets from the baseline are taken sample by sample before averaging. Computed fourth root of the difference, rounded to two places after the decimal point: 0.63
